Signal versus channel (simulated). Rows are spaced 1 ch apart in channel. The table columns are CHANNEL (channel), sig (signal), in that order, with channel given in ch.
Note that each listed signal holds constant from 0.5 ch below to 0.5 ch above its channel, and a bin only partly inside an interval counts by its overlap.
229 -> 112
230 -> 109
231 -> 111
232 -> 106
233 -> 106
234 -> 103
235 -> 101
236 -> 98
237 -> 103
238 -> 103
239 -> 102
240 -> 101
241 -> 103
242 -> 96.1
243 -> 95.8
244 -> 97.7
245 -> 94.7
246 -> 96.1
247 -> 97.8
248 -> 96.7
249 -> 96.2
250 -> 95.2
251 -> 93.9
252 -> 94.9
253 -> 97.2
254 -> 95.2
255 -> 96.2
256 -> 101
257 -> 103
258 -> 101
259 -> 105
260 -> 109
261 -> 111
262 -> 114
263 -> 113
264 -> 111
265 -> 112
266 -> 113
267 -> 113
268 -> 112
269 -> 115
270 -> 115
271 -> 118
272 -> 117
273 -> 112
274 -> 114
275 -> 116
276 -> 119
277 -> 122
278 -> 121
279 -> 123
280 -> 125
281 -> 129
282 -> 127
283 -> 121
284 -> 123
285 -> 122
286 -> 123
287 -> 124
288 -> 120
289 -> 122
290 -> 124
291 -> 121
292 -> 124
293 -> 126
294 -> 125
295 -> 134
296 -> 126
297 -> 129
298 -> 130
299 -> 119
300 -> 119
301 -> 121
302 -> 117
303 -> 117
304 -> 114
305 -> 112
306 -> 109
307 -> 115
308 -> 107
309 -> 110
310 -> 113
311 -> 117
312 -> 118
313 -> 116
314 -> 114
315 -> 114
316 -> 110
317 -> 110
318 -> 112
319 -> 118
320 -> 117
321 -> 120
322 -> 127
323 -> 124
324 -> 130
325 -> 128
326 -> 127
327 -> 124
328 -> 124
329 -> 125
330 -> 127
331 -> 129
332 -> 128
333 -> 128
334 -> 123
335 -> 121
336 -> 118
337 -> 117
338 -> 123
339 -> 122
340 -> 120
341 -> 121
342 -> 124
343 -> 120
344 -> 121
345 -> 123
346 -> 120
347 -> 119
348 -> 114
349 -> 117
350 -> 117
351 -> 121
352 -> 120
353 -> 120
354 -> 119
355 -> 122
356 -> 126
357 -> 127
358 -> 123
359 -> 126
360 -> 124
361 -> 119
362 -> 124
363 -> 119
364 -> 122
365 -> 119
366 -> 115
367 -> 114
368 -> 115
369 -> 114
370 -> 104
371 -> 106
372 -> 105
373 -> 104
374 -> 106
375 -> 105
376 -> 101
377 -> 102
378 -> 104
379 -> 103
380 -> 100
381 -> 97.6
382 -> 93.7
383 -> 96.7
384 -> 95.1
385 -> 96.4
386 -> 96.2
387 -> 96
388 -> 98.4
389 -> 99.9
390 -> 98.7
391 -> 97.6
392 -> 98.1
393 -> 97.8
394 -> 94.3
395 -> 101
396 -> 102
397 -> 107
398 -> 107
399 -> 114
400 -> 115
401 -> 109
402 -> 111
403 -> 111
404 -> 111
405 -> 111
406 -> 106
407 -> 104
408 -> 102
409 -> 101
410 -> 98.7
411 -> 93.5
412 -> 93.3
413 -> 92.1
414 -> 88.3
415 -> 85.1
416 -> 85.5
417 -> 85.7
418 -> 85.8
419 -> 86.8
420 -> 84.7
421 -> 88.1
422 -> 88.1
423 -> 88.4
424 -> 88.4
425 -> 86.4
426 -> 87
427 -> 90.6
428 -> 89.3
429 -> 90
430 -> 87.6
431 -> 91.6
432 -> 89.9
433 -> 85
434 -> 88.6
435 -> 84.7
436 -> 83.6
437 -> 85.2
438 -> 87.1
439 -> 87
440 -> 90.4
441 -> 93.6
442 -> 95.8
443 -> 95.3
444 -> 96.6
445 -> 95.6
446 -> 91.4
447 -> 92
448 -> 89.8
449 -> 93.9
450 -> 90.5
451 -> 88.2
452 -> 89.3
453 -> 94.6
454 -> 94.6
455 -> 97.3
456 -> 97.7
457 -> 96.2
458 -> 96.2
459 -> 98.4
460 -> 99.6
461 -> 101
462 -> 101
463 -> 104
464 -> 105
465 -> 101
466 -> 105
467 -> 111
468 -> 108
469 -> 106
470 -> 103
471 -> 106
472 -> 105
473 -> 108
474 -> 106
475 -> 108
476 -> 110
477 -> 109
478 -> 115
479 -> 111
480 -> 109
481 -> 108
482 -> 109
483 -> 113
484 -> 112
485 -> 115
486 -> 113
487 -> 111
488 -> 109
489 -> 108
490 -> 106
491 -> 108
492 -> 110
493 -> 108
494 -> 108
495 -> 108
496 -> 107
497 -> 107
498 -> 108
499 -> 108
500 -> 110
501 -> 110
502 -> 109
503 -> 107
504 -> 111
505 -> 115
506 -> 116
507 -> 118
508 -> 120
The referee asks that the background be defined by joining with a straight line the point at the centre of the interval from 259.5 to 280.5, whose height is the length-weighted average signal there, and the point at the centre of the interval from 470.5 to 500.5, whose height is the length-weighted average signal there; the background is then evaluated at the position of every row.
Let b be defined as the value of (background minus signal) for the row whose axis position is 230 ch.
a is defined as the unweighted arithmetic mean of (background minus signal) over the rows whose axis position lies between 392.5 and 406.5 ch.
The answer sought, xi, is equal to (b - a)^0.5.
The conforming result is 1.7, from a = 4.7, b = 8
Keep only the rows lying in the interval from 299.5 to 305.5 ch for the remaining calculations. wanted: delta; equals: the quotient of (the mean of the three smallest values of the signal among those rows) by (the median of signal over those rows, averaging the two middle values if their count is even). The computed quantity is 0.977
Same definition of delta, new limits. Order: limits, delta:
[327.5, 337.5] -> 0.953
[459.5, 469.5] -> 0.962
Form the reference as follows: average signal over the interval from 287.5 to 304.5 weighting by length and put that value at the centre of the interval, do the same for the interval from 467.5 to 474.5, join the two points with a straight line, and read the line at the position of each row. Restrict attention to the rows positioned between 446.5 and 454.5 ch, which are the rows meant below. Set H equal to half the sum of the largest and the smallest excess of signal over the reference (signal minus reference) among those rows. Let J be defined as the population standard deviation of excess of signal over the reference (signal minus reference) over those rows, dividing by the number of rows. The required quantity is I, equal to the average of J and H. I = -7.0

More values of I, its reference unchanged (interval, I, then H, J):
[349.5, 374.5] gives 2.9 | -1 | 6.5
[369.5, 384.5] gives -5.8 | -15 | 3.6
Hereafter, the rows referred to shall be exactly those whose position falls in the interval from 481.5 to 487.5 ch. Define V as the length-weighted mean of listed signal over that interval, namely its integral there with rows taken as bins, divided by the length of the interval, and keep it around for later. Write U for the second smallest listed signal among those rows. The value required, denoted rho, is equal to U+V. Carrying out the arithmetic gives 223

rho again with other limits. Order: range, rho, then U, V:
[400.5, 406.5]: 219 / 109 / 110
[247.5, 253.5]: 191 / 94.9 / 96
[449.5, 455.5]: 182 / 89.3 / 92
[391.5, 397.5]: 198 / 97.8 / 100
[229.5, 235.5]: 209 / 103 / 106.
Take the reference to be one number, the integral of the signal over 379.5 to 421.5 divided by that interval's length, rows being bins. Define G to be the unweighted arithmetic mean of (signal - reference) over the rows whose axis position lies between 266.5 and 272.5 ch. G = 17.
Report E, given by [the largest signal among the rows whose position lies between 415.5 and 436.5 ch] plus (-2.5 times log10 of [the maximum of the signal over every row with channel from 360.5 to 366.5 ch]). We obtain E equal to 86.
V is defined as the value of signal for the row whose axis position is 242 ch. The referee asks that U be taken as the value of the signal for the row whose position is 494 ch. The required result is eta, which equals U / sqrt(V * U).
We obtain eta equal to 1.06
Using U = 108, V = 96.1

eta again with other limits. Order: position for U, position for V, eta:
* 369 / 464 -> 1.04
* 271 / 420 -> 1.18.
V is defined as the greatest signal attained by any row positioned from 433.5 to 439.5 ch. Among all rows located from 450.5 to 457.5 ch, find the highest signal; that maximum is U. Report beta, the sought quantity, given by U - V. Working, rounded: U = 97.7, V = 88.6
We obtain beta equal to 9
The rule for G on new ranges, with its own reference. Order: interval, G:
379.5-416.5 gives 2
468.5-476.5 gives 8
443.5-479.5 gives 2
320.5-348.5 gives 25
